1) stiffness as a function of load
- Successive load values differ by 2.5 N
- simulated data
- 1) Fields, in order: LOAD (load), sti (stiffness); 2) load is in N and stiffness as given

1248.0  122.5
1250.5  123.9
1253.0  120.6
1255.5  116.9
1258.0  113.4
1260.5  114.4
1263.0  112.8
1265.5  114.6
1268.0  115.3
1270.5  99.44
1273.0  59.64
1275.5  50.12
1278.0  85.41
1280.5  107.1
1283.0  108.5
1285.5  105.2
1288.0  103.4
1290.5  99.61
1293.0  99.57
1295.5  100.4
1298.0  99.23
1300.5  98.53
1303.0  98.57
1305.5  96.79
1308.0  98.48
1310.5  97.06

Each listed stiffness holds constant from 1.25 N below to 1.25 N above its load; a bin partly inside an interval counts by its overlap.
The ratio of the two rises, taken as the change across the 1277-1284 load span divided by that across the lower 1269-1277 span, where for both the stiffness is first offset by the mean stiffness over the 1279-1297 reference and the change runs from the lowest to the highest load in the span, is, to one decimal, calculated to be -0.5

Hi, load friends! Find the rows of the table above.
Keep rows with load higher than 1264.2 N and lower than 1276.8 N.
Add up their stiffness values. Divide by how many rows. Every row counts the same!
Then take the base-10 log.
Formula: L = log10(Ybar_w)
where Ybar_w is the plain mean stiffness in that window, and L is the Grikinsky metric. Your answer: 1.94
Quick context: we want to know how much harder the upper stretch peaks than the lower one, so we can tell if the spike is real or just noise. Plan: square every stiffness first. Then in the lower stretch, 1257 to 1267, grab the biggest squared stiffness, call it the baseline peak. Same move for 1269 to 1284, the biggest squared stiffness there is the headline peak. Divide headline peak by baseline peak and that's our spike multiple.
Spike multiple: 0.90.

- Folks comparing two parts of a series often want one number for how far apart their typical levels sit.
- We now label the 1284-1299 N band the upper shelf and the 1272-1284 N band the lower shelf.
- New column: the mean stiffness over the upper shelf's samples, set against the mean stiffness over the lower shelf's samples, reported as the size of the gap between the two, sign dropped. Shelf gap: 19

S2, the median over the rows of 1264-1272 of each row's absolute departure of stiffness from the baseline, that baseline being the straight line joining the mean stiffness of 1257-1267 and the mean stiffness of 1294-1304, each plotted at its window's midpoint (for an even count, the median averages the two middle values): 4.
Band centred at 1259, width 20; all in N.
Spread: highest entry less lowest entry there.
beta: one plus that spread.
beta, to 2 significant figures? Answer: 12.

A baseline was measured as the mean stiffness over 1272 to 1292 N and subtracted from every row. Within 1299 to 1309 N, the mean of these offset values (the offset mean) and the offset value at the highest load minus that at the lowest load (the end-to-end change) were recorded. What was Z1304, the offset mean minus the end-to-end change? 8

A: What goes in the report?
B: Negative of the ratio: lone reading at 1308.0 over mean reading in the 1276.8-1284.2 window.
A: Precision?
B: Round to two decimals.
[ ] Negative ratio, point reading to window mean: -0.98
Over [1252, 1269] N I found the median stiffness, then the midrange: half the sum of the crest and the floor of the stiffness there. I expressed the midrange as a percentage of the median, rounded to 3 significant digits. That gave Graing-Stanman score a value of 102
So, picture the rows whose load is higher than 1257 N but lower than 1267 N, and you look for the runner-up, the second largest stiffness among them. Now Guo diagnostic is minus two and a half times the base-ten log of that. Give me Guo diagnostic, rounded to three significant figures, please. -5.15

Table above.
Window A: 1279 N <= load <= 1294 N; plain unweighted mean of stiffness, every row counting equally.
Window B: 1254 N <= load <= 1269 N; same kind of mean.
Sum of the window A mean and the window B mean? 218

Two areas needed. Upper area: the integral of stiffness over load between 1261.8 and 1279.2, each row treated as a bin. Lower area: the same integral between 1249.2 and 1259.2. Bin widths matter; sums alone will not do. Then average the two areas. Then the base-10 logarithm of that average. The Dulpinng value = 3.14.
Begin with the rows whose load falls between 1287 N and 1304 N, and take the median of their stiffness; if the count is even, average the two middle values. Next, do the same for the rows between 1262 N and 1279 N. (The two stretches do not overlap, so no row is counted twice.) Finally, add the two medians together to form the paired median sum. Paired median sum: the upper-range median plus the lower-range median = 199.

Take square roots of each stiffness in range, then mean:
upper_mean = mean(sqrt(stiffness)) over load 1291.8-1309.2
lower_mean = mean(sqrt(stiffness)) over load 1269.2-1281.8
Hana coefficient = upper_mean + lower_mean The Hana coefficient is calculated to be 18.8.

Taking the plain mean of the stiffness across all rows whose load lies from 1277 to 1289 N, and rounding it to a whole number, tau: 102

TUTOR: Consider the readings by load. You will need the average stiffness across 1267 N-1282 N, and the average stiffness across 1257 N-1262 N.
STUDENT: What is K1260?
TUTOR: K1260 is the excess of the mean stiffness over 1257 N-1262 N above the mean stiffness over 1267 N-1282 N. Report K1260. 28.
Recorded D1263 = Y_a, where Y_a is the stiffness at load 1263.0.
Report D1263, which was 112.8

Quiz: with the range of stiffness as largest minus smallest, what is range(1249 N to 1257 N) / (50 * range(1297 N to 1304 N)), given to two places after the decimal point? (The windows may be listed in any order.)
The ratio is 0.20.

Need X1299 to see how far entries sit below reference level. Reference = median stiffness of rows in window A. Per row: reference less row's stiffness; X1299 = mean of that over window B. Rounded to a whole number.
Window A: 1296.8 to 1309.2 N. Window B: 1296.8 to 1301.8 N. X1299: 0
